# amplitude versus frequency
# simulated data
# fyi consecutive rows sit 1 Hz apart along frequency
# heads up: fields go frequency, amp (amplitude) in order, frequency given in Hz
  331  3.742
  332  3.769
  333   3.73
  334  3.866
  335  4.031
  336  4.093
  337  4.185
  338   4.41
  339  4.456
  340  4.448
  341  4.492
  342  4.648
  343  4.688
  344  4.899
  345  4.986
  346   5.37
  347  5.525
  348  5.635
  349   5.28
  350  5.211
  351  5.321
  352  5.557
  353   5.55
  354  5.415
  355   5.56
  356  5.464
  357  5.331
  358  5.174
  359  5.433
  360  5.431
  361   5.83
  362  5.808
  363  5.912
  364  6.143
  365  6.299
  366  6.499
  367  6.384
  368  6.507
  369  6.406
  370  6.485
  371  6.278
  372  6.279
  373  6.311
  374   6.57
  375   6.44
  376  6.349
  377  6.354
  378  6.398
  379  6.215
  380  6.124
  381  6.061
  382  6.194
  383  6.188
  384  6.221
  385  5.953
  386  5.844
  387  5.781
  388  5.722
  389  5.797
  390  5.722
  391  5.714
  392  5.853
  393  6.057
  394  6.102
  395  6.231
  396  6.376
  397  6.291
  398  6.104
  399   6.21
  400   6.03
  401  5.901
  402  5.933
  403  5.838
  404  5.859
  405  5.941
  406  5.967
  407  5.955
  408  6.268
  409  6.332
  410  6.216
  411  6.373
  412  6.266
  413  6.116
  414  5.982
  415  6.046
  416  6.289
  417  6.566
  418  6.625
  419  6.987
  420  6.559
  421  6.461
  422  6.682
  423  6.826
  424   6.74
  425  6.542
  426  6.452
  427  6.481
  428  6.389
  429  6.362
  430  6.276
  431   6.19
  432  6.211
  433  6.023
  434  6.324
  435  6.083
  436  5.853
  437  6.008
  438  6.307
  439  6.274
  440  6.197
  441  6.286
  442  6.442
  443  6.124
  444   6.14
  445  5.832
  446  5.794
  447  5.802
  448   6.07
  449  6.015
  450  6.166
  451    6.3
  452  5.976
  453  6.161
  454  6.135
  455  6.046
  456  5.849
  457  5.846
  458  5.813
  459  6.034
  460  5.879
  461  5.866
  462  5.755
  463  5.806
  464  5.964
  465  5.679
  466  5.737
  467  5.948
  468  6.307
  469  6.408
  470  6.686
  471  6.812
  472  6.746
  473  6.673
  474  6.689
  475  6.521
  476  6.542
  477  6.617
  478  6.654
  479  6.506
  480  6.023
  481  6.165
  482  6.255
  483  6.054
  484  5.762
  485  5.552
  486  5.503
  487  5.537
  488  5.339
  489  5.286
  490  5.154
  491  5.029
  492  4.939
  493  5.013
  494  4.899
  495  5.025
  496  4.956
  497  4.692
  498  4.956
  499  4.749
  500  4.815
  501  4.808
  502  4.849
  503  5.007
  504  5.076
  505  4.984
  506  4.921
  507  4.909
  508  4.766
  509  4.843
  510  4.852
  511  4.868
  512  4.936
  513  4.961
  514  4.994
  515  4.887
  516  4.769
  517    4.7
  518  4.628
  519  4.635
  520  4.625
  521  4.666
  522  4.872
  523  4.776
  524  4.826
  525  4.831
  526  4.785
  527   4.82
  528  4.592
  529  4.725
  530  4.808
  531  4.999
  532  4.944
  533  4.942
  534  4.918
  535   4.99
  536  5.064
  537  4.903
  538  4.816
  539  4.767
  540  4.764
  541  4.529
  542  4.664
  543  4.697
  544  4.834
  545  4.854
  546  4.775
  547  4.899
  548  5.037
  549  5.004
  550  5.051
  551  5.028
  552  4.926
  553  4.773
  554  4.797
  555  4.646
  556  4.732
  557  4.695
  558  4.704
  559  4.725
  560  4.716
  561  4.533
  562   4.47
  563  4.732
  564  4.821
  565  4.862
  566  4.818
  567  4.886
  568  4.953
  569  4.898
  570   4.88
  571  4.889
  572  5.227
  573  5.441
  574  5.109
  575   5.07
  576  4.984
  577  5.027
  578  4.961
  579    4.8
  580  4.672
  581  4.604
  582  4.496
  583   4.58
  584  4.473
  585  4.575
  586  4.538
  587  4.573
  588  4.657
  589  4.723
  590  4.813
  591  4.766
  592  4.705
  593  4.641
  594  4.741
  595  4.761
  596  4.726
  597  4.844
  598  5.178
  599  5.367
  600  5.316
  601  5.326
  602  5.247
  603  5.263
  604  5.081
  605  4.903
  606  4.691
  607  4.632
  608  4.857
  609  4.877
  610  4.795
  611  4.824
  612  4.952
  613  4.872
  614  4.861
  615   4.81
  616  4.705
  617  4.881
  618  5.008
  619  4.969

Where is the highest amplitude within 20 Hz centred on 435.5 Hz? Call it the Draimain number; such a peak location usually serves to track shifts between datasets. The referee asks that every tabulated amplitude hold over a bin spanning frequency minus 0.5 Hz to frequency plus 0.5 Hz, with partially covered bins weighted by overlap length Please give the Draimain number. 427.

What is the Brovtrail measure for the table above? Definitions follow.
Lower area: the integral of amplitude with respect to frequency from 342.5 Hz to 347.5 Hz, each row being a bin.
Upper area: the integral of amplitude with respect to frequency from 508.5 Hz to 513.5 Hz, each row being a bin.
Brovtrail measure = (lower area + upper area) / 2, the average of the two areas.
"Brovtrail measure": 25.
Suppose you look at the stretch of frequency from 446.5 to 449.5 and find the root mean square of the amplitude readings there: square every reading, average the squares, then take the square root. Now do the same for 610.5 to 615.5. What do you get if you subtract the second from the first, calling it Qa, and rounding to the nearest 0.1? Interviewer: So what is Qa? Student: 1.1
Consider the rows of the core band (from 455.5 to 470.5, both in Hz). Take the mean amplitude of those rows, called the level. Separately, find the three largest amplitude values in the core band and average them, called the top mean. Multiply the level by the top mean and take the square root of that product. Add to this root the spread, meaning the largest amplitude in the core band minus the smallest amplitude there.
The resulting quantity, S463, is 7.2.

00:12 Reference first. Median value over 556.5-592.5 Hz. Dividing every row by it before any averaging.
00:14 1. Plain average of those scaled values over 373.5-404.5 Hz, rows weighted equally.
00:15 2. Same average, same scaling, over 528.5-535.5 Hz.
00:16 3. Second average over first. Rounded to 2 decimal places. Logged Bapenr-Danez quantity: 0.81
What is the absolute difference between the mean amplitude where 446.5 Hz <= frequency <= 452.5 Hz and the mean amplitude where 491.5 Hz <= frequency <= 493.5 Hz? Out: 1.1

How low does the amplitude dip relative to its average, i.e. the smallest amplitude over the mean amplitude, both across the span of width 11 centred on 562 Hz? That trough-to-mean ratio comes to 0.946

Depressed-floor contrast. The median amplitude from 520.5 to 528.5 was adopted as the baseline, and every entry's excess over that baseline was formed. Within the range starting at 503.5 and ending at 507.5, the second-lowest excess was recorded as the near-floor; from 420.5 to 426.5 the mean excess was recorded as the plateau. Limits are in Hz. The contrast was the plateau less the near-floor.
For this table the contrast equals 1.7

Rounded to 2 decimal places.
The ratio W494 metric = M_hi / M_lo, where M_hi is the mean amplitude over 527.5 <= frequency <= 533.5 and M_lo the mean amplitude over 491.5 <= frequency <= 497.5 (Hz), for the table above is 0.98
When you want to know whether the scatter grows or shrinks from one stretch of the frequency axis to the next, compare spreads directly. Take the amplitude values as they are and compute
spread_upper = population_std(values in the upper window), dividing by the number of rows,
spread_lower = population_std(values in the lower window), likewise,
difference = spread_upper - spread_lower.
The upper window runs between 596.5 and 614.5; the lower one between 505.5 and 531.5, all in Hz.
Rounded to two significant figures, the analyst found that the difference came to 0.11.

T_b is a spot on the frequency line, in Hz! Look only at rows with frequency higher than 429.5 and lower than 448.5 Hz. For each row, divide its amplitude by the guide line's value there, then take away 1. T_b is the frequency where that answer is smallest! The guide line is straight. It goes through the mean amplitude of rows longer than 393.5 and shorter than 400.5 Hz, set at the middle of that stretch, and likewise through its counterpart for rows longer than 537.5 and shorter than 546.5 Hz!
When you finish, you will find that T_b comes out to 436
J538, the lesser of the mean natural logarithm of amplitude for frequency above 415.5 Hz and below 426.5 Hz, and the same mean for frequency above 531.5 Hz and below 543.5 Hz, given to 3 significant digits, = 1.58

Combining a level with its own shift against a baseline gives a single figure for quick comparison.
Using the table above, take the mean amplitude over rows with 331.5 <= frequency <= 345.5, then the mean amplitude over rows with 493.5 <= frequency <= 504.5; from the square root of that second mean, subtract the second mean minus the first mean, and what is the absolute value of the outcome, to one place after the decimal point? 1.7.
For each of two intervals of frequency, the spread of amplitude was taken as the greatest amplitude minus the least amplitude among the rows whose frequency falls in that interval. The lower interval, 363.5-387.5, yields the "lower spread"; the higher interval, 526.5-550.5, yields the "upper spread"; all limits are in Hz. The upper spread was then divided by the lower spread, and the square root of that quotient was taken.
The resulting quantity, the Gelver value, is 0.82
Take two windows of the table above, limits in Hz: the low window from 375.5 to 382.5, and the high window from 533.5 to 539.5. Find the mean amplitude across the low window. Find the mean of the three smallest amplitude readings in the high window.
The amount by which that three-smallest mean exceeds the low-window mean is -1.41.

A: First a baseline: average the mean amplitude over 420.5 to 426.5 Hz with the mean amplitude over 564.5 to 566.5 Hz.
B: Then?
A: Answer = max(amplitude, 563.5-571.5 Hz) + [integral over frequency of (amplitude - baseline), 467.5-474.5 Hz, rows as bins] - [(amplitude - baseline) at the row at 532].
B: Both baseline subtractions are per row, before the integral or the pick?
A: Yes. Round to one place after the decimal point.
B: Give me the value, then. 12.0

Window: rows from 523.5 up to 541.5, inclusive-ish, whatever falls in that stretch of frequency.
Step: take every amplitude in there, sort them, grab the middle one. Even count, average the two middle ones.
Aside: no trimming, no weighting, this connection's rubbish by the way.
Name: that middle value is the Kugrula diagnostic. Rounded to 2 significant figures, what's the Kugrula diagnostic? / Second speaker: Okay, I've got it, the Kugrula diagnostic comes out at 4.8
